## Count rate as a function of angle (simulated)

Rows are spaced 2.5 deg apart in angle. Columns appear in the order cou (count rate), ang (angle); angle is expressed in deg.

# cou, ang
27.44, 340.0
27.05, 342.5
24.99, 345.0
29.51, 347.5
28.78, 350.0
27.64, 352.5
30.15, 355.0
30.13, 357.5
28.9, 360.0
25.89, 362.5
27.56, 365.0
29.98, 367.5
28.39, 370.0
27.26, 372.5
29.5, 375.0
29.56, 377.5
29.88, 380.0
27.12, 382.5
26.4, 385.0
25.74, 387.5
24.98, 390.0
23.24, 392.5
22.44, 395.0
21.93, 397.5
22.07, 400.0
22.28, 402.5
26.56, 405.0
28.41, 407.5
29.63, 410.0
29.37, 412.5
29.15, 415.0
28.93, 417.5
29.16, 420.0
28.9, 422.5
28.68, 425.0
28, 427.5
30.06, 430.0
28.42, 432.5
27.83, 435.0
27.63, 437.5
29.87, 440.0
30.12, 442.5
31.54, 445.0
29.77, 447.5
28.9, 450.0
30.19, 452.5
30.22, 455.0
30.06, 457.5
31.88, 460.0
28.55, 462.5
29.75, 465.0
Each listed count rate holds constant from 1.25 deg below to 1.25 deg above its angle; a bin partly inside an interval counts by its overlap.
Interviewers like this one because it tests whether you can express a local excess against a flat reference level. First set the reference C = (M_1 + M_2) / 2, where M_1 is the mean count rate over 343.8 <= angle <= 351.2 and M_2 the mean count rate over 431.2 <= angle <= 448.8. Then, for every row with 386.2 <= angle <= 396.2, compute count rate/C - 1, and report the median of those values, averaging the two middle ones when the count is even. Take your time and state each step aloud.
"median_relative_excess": -0.16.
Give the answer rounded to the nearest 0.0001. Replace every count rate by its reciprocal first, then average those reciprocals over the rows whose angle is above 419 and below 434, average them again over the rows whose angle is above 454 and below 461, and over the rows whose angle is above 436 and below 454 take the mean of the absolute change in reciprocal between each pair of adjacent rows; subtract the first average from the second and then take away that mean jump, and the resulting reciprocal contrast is -0.0036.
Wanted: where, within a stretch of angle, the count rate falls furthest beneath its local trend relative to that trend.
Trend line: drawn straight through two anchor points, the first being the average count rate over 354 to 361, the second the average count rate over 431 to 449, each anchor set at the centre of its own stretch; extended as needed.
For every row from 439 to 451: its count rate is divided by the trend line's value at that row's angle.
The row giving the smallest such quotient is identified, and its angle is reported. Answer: 450.0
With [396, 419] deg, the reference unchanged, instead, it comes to 397.5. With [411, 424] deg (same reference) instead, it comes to 422.5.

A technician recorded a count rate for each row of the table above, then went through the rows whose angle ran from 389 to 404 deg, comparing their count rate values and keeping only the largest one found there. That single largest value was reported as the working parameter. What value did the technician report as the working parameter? 24.98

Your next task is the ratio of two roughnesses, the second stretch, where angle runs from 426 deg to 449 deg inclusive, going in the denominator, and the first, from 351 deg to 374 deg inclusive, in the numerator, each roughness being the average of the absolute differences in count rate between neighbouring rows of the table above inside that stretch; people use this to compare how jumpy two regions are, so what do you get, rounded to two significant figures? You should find 1.3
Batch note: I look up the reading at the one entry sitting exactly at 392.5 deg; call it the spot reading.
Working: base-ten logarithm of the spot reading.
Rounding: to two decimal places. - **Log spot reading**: 1.37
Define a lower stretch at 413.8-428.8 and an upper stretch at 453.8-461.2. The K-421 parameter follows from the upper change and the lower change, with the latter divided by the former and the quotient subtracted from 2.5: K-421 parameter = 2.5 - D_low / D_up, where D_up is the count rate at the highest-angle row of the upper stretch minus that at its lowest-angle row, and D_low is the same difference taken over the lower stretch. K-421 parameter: 3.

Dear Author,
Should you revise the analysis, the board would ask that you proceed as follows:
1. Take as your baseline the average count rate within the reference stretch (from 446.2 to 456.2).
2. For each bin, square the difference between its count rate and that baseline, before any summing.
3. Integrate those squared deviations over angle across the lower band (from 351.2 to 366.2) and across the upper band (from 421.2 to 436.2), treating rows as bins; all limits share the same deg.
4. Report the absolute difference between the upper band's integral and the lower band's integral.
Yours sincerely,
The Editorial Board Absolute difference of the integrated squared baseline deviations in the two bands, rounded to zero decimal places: 37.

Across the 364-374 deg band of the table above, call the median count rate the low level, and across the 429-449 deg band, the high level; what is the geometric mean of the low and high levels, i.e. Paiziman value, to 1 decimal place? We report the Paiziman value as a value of 28.9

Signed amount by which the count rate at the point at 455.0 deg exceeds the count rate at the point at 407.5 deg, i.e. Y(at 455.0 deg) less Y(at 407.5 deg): 1.8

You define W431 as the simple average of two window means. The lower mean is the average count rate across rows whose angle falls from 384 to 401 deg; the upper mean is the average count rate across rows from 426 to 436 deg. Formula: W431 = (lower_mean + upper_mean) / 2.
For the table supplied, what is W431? 26.2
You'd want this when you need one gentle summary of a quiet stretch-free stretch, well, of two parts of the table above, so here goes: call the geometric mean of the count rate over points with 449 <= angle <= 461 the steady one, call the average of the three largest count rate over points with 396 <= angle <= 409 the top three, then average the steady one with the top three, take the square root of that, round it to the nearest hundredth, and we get 5.29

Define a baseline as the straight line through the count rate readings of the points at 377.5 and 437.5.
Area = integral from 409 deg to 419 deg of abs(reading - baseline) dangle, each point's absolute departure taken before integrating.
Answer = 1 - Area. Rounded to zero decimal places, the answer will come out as -8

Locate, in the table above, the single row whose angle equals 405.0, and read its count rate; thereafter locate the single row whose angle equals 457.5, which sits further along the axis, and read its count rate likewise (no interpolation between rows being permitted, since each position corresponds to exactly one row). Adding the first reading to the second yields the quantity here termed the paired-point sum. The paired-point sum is 56.6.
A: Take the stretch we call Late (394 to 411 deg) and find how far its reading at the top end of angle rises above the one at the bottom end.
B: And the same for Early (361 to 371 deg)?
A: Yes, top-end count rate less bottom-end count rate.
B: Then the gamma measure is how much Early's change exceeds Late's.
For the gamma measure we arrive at -4.7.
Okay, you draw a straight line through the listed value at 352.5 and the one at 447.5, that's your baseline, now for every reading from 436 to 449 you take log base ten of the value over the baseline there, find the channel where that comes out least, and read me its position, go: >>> 437.5 deg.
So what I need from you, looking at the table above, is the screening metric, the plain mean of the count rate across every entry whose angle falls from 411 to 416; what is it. 29.3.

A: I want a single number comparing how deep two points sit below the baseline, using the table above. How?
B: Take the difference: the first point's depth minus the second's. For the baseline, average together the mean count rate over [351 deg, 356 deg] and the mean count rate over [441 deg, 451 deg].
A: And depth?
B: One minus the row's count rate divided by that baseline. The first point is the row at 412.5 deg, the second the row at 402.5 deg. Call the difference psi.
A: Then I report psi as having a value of -0.24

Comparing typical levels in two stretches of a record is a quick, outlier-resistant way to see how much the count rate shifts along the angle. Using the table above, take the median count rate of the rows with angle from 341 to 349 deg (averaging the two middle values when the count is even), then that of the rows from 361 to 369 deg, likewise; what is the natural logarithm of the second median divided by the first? 0.02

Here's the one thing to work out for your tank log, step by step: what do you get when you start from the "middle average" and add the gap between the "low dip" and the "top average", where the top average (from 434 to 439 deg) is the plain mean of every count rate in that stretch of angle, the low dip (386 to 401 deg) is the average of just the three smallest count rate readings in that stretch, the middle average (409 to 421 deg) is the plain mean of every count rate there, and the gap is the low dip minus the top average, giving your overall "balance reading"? 24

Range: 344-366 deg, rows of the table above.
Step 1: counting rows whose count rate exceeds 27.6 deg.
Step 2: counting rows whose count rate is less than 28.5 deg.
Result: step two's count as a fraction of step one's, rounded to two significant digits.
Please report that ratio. 0.67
